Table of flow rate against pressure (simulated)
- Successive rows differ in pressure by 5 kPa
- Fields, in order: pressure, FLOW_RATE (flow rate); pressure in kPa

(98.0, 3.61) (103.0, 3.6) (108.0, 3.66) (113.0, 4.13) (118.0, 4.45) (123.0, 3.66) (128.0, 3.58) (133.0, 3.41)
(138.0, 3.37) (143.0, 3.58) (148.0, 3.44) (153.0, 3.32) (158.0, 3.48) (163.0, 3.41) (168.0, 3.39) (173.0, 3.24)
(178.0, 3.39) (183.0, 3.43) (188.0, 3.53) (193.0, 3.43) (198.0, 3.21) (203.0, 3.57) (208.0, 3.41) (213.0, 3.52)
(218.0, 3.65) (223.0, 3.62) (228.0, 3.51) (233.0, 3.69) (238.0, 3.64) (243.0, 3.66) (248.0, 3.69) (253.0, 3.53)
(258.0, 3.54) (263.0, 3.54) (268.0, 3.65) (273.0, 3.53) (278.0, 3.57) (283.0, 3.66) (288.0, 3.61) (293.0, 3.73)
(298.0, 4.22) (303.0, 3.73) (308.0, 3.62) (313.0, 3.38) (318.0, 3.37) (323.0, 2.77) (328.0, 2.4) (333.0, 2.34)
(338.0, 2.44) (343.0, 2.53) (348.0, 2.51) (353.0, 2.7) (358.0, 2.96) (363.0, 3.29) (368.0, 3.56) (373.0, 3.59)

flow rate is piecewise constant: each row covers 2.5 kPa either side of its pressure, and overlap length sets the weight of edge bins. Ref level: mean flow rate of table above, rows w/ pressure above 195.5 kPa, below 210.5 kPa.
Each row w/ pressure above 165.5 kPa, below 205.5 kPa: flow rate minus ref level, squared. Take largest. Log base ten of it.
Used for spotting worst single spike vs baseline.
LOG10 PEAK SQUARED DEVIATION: -1.46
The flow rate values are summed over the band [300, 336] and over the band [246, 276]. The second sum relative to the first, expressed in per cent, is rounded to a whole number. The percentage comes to 99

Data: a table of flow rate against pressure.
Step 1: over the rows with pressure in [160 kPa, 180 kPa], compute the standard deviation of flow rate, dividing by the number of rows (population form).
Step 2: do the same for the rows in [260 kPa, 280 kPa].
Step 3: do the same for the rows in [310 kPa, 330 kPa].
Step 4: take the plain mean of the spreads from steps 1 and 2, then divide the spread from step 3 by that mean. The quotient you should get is 7.2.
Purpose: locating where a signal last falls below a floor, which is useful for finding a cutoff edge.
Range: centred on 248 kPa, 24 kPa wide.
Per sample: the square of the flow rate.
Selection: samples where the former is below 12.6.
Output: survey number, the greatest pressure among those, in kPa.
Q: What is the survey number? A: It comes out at 258.0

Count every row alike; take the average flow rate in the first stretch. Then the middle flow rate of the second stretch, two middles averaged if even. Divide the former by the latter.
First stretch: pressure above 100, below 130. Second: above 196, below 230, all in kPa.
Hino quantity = 1.09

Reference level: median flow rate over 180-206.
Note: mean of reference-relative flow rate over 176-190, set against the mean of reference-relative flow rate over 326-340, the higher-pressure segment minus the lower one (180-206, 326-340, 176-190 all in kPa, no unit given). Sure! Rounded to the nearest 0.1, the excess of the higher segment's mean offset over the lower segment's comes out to -1.1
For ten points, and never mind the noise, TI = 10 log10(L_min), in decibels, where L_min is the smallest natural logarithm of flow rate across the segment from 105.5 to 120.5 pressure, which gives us 1.1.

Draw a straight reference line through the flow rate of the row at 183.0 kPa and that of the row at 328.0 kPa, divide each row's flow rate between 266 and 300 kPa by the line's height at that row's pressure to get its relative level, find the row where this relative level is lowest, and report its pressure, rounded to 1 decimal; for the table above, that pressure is 273.0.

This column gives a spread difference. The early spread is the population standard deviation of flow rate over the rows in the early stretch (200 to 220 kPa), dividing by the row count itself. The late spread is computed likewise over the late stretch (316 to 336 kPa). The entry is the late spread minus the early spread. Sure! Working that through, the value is 0.32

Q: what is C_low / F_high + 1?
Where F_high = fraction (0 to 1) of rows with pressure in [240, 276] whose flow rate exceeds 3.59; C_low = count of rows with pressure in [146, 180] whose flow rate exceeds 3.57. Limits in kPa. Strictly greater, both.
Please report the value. 1.0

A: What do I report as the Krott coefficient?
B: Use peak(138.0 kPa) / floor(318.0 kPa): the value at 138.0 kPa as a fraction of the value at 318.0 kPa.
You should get 1.00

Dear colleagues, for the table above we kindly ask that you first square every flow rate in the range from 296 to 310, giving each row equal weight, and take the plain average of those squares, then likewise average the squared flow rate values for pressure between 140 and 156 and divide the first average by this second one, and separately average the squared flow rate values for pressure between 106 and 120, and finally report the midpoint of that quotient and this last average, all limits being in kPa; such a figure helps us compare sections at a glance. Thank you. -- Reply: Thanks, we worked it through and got 9.0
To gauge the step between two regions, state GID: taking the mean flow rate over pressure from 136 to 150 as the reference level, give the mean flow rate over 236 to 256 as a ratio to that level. 1.05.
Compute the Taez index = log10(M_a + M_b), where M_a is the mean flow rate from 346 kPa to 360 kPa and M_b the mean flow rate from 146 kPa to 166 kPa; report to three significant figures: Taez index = 0.788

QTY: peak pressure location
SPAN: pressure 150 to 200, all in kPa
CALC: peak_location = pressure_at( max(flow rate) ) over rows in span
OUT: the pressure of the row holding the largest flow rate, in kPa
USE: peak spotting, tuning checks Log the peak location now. 188.0 kPa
